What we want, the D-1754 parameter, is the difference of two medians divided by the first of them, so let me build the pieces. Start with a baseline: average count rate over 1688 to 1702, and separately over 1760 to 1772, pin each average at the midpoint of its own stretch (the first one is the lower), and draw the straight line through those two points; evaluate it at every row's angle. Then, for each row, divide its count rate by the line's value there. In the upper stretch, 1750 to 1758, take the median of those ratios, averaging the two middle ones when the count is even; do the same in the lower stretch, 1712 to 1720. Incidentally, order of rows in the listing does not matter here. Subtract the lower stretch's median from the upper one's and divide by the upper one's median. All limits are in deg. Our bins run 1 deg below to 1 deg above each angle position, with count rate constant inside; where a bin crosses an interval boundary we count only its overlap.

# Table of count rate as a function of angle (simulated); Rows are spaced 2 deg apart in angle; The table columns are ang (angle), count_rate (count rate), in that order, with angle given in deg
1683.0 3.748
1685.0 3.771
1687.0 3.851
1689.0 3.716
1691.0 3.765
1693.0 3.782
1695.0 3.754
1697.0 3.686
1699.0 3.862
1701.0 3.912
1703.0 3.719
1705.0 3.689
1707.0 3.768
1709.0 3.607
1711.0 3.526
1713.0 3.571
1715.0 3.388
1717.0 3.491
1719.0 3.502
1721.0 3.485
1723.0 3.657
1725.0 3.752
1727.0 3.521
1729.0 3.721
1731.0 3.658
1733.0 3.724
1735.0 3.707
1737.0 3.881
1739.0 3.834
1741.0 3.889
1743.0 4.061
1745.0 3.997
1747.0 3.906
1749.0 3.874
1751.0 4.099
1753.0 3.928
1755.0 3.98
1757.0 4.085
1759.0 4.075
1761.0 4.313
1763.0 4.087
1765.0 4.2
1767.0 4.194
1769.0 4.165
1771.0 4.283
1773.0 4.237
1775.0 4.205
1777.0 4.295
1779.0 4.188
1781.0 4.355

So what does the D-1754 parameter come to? 0.08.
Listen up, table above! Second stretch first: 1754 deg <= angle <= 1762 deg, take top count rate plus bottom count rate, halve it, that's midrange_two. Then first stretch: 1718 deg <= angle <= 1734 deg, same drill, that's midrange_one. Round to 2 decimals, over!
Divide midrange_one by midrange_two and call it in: 0.87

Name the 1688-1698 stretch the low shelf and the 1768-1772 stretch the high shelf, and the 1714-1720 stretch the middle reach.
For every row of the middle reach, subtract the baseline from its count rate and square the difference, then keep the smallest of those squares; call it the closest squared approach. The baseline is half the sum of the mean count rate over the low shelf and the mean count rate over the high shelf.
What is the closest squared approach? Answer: 0.231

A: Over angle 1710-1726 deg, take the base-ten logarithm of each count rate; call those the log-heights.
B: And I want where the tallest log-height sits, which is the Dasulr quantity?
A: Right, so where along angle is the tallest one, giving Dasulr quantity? 1725.0 deg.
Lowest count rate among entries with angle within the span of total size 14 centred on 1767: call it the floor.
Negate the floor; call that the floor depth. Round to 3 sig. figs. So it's -4.09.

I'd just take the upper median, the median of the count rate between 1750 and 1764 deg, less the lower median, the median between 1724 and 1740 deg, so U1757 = 0.36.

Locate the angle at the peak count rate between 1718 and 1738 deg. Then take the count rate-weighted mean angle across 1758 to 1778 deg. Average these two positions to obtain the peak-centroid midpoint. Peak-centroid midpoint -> 1752.5 deg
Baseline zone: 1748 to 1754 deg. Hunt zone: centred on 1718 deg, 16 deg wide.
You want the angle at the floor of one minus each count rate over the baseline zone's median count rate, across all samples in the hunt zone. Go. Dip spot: 1725.0 deg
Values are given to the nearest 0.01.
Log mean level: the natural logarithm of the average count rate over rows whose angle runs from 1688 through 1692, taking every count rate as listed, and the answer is 1.32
